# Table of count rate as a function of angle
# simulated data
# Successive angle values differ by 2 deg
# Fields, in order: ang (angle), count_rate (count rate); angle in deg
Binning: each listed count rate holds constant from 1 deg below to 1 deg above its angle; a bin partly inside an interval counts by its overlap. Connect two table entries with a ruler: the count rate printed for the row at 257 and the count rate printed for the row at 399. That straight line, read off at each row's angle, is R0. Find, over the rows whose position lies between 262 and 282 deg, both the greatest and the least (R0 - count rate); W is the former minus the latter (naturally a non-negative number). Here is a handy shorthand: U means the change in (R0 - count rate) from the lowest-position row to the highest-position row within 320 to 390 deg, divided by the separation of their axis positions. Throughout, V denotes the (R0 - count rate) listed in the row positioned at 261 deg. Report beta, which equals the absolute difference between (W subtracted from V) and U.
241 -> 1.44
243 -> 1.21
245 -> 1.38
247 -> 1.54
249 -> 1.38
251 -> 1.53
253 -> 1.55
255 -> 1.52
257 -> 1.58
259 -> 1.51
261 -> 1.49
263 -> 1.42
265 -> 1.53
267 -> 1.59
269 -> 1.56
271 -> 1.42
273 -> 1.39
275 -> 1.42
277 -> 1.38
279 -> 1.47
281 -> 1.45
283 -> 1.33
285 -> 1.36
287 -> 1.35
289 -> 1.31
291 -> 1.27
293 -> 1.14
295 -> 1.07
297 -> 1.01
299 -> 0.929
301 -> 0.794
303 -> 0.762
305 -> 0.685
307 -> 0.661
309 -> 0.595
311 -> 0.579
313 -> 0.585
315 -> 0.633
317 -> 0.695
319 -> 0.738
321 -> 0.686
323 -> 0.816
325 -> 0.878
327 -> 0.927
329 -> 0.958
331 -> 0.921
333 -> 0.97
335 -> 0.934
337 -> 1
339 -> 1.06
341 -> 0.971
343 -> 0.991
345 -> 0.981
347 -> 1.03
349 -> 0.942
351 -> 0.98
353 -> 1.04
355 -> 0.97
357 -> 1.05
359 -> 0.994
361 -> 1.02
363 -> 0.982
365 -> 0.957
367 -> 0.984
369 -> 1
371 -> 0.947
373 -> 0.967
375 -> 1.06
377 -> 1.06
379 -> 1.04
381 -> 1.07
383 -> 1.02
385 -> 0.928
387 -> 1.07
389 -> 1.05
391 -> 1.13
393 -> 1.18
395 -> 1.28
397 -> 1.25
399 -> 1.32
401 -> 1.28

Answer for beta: 0.10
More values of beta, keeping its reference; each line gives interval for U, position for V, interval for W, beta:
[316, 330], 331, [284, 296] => 0.28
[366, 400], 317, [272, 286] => 0.65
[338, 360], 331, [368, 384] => 0.38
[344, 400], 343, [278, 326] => 0.39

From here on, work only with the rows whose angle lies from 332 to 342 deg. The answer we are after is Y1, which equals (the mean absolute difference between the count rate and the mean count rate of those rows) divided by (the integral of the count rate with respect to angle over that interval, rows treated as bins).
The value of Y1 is 0.0035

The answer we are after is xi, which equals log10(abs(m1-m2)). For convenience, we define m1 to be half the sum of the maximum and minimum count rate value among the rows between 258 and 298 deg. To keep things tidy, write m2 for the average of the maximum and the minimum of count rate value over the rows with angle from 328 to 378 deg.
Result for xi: -0.5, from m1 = 1.30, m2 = 0.99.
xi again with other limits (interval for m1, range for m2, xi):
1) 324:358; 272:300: -0.6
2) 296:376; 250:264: -0.2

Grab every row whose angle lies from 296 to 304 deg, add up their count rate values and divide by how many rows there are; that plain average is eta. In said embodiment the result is 0.9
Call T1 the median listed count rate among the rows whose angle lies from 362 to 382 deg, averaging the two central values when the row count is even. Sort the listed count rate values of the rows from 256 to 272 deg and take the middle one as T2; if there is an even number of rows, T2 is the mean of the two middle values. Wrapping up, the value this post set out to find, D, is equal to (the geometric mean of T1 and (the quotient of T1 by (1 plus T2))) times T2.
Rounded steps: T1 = 0.99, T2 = 1.52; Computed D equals 0.95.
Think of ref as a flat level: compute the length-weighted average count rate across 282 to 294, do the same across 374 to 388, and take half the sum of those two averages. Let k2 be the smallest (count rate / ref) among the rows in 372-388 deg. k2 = 0.80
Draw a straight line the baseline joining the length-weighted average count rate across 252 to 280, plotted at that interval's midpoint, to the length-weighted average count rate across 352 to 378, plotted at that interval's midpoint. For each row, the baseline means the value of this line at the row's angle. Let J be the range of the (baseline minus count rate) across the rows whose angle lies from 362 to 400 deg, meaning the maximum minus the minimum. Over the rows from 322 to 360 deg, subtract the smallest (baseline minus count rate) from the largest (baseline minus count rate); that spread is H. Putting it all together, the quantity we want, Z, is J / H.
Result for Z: 1.3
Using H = 0.40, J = 0.53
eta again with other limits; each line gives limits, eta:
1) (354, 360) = 1.0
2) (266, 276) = 1.5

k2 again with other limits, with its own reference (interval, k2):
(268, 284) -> 1.14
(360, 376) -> 0.81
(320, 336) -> 0.59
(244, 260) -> 1.19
